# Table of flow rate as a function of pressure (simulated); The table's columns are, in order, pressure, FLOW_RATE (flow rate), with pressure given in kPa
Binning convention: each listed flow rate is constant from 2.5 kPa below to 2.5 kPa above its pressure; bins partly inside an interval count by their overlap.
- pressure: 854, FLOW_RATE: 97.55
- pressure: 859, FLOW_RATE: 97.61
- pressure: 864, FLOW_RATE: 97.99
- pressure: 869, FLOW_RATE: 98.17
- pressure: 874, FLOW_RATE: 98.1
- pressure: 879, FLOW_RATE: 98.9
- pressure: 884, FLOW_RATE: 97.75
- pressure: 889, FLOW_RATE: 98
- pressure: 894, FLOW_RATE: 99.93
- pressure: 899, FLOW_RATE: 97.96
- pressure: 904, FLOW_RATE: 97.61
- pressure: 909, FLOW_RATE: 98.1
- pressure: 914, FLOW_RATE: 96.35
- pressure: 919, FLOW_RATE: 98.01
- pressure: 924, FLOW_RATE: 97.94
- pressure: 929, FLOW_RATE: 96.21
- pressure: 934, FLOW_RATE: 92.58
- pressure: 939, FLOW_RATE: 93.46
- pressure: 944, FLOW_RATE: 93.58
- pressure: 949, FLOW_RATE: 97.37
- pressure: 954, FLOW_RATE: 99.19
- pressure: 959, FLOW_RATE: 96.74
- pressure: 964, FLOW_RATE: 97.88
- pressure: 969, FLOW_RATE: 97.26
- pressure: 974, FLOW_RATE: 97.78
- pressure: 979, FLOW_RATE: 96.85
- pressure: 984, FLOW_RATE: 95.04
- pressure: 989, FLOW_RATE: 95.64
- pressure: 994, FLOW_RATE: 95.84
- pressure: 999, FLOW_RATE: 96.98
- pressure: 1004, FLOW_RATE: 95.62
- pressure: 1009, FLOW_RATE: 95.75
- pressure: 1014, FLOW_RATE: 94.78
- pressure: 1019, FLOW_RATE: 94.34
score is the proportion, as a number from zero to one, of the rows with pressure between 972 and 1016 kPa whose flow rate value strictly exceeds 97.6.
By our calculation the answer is 0.11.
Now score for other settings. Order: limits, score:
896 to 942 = 0.56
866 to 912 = 1.00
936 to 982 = 0.33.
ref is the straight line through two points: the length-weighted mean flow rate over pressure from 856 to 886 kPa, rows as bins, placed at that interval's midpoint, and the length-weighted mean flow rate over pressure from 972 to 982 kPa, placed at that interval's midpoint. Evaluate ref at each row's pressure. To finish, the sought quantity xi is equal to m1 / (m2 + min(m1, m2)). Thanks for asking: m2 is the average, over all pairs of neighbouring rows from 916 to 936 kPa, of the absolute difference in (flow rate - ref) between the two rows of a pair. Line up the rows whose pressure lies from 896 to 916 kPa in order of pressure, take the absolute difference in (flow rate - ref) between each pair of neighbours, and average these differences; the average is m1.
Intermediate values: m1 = 0.85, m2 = 1.8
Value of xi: 0.32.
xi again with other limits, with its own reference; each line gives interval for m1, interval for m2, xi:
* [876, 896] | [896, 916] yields 0.66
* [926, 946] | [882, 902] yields 0.56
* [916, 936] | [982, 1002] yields 1.28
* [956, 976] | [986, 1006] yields 0.46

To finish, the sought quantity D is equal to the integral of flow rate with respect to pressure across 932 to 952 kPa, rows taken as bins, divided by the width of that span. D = 94.4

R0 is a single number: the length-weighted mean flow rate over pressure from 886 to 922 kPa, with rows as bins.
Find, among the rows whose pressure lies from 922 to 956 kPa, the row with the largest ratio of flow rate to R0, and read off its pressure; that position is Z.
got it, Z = 954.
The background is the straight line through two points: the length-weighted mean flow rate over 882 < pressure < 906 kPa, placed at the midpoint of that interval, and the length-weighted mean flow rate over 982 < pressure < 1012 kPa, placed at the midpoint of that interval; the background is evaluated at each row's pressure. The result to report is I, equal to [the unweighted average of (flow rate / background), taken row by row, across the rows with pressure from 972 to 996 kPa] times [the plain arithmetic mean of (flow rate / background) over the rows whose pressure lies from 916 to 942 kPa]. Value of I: 0.98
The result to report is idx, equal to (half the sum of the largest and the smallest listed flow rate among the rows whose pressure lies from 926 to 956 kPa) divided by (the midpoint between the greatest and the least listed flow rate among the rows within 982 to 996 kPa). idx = 1.005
